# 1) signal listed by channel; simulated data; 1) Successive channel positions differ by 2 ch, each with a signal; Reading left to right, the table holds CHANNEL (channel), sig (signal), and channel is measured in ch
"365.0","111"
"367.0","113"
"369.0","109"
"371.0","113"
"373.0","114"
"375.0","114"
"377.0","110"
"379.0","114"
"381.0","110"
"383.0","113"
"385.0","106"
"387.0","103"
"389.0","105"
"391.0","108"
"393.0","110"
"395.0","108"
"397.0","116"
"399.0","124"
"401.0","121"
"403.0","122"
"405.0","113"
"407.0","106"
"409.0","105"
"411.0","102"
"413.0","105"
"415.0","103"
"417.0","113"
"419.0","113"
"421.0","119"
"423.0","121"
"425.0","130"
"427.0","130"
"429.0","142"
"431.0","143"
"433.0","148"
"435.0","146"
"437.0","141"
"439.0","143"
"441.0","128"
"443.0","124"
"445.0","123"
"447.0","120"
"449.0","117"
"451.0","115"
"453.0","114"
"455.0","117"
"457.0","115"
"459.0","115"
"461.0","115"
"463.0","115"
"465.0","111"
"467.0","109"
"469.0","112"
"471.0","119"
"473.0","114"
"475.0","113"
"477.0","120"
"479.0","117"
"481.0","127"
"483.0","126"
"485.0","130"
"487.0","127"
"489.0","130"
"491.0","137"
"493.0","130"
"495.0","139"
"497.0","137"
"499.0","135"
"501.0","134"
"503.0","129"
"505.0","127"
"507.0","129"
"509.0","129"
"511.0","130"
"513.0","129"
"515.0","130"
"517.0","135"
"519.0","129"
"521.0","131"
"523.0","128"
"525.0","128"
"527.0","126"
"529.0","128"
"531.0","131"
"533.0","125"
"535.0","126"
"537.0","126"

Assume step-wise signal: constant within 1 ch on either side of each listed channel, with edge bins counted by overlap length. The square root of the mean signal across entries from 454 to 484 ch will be 10.8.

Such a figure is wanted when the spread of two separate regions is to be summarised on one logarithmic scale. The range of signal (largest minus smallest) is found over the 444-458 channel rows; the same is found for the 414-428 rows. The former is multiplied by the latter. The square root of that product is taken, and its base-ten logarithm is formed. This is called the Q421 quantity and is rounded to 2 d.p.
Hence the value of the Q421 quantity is 1.19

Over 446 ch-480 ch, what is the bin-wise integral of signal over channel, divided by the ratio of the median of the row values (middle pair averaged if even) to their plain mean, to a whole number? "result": 3922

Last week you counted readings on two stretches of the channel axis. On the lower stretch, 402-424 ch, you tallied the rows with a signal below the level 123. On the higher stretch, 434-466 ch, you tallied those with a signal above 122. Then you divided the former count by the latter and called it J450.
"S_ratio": 1.8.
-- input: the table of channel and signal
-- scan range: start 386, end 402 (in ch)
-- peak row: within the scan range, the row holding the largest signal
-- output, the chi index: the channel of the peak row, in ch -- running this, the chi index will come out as 399.0 ch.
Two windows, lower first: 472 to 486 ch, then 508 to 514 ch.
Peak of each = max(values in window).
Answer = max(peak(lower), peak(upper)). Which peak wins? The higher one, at 130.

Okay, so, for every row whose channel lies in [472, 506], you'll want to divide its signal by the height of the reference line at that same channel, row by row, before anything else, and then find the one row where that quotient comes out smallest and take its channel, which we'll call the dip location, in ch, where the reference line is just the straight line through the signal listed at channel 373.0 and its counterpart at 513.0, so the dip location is 475.0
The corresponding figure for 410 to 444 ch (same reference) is 411.0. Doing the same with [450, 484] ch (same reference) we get 467.0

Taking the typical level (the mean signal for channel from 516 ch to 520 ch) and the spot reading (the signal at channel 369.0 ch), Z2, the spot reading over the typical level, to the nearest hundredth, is 0.83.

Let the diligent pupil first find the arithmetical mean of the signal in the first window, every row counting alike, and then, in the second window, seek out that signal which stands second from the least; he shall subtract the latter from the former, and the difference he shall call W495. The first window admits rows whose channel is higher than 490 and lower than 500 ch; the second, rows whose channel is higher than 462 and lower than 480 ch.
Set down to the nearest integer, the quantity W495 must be 25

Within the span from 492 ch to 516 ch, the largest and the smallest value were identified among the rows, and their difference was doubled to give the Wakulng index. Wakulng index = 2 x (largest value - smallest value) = 24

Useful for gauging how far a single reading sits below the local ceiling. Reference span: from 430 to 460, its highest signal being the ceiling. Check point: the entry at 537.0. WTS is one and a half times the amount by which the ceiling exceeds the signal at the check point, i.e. 33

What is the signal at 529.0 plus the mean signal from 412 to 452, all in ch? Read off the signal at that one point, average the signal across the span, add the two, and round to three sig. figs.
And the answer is 254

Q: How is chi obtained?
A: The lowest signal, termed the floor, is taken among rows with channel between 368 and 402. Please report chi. 103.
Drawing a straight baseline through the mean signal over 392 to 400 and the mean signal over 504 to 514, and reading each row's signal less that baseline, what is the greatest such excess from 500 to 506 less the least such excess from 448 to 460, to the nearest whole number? 14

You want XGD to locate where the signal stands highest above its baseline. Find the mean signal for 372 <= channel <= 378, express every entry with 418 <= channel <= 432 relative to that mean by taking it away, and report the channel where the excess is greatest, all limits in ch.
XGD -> 431.0 ch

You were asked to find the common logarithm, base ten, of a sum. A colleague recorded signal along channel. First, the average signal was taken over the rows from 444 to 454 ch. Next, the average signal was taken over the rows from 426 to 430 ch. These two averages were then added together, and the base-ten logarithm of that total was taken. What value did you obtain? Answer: 2.40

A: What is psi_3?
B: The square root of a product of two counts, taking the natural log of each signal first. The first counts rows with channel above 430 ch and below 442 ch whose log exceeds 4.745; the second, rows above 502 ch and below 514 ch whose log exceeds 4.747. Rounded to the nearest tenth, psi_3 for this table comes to 6.0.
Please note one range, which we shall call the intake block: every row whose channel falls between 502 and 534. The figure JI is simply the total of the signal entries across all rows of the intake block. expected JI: 2064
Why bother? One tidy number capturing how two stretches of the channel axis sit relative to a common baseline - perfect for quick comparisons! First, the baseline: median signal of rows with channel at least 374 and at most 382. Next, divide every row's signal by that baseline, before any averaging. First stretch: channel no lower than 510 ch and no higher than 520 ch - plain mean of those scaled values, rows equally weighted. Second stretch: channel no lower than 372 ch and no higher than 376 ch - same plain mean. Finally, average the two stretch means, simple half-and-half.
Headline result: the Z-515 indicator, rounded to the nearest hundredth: 1.09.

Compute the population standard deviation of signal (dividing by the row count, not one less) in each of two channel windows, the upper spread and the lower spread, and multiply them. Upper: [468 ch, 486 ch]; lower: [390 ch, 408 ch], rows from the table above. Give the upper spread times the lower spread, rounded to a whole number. 40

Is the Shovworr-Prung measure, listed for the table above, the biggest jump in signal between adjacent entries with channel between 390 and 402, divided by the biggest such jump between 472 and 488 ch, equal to 0.80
